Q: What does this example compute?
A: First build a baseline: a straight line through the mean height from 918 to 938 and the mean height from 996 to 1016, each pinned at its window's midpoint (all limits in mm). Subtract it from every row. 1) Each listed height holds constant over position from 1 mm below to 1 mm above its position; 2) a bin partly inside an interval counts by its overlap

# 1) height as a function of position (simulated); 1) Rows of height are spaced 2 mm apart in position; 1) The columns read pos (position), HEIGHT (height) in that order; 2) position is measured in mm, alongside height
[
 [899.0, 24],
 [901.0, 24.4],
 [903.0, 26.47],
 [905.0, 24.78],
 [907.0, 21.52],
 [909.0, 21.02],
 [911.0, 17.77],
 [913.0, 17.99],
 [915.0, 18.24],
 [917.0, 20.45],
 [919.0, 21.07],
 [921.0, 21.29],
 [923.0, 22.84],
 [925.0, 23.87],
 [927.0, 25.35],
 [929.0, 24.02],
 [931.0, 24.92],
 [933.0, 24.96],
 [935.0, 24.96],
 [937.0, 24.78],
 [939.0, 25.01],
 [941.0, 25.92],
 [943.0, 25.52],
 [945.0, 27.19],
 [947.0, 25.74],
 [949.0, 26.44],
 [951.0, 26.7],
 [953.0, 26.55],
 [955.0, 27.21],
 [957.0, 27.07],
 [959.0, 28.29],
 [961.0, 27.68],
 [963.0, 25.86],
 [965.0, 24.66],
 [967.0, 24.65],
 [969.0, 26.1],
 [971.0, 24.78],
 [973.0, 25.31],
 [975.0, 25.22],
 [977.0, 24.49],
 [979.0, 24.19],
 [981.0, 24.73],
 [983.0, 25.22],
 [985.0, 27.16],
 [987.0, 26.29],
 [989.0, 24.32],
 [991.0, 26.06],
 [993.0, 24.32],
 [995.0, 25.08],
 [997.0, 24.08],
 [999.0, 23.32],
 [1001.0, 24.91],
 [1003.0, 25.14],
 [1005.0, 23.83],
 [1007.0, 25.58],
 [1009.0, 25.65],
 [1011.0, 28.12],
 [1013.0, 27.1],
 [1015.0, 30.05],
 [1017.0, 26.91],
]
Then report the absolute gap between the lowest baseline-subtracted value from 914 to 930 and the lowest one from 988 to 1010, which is 2.96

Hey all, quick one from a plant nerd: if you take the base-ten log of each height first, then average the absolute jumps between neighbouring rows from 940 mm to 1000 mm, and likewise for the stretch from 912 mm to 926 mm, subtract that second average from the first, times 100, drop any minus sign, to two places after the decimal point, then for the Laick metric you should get 0.50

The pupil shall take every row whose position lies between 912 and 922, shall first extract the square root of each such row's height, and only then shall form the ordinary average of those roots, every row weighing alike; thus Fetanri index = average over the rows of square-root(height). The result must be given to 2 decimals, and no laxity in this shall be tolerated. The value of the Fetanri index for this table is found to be 4.45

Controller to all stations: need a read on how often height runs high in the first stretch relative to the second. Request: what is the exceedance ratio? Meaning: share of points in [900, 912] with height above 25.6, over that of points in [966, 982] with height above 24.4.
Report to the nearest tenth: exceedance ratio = 0.2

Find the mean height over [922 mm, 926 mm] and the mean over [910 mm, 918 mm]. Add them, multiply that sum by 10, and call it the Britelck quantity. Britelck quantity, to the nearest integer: 420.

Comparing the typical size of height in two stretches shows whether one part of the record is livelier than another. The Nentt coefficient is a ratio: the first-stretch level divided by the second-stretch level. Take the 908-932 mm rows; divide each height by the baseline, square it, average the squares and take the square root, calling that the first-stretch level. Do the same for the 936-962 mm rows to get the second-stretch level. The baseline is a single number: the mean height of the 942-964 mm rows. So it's 0.82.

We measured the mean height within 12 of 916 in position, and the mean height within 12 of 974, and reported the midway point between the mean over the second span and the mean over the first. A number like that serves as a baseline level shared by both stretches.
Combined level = 23.3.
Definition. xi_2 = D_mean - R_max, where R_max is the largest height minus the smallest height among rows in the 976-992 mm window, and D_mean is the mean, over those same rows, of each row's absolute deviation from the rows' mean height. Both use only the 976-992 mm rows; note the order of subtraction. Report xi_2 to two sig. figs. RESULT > -2.1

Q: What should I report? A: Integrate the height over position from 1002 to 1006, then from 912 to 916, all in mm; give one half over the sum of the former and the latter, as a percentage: 0.293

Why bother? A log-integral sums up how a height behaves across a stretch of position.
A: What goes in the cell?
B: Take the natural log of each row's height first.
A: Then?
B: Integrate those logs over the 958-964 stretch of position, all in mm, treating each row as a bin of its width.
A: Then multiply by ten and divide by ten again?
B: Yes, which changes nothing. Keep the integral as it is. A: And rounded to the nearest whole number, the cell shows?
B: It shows 20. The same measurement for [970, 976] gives 19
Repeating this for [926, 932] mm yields 19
